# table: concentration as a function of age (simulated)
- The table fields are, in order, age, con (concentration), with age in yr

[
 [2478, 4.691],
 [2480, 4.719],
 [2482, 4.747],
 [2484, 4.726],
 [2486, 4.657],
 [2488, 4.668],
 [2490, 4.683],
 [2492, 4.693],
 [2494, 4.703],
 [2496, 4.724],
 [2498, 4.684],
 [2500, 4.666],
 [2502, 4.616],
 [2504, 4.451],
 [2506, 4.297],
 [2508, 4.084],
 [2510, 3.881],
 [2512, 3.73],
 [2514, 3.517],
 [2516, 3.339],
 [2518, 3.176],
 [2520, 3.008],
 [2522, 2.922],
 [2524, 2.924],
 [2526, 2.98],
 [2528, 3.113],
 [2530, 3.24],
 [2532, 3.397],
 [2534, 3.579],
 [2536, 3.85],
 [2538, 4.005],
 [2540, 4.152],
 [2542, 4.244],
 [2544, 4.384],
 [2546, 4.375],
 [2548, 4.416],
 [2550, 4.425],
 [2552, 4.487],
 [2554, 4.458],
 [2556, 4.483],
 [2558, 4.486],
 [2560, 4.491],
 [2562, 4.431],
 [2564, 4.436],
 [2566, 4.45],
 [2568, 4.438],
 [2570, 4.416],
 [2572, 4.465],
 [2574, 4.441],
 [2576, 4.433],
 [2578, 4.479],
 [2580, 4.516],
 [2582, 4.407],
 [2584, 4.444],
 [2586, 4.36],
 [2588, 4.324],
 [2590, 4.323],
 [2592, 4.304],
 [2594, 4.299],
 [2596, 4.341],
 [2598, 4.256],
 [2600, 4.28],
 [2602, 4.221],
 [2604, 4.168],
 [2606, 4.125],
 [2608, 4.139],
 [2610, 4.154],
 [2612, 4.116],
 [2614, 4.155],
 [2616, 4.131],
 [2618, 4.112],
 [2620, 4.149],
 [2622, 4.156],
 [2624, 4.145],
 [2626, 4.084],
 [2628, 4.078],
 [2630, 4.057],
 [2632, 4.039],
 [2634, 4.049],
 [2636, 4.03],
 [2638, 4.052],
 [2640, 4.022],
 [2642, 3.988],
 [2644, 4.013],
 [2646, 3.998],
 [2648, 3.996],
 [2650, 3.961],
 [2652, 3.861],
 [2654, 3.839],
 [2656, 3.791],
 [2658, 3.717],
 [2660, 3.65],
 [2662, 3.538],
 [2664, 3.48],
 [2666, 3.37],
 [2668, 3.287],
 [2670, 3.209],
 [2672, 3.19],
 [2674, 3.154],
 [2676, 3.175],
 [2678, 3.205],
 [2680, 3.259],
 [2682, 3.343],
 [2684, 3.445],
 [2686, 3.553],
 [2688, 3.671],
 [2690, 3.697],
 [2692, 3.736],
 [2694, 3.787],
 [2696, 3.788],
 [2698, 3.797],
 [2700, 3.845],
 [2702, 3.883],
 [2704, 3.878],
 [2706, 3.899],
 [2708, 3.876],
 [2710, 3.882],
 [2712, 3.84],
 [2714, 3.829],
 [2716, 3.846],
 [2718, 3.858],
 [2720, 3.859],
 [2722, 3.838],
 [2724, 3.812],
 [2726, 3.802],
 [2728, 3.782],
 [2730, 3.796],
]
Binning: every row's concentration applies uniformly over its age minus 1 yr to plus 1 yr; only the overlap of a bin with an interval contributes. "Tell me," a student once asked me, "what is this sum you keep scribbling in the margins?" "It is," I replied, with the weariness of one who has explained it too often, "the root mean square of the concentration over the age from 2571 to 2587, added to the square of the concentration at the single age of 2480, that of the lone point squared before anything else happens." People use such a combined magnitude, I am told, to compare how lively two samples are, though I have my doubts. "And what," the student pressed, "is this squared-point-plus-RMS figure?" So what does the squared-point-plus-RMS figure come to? 27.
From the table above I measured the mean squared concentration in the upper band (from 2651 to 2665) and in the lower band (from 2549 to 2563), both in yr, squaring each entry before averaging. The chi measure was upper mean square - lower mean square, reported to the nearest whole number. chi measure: -6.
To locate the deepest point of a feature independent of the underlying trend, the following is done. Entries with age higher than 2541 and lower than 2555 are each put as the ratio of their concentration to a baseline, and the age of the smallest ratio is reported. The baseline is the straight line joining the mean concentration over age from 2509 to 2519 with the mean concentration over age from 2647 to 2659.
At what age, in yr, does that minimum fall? 2542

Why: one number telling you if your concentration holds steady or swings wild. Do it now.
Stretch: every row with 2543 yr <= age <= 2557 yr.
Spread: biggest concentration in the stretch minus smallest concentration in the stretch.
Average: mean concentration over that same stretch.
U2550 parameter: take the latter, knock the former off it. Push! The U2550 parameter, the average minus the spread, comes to 4.3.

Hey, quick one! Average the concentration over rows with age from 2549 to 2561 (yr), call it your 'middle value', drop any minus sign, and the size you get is 4.5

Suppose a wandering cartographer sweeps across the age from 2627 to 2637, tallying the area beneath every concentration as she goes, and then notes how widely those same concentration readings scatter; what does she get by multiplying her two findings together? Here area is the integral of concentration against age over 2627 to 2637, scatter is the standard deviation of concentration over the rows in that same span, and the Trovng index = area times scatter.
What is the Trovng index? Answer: 0.7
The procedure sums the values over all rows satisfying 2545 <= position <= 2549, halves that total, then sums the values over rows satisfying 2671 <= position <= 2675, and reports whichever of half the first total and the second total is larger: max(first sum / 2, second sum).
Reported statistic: 6.3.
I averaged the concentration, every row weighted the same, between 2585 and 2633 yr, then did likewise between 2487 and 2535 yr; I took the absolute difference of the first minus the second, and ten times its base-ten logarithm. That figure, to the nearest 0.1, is -5.1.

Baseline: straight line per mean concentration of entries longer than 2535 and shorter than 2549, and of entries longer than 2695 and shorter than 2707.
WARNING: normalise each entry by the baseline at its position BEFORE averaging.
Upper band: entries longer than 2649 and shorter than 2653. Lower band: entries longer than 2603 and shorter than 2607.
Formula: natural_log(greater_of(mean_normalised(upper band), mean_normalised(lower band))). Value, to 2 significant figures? 0.020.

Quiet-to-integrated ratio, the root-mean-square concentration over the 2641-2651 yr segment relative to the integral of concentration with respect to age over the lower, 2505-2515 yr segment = 0.102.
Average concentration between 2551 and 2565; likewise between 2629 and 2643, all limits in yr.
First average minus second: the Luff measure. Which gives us 0.43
